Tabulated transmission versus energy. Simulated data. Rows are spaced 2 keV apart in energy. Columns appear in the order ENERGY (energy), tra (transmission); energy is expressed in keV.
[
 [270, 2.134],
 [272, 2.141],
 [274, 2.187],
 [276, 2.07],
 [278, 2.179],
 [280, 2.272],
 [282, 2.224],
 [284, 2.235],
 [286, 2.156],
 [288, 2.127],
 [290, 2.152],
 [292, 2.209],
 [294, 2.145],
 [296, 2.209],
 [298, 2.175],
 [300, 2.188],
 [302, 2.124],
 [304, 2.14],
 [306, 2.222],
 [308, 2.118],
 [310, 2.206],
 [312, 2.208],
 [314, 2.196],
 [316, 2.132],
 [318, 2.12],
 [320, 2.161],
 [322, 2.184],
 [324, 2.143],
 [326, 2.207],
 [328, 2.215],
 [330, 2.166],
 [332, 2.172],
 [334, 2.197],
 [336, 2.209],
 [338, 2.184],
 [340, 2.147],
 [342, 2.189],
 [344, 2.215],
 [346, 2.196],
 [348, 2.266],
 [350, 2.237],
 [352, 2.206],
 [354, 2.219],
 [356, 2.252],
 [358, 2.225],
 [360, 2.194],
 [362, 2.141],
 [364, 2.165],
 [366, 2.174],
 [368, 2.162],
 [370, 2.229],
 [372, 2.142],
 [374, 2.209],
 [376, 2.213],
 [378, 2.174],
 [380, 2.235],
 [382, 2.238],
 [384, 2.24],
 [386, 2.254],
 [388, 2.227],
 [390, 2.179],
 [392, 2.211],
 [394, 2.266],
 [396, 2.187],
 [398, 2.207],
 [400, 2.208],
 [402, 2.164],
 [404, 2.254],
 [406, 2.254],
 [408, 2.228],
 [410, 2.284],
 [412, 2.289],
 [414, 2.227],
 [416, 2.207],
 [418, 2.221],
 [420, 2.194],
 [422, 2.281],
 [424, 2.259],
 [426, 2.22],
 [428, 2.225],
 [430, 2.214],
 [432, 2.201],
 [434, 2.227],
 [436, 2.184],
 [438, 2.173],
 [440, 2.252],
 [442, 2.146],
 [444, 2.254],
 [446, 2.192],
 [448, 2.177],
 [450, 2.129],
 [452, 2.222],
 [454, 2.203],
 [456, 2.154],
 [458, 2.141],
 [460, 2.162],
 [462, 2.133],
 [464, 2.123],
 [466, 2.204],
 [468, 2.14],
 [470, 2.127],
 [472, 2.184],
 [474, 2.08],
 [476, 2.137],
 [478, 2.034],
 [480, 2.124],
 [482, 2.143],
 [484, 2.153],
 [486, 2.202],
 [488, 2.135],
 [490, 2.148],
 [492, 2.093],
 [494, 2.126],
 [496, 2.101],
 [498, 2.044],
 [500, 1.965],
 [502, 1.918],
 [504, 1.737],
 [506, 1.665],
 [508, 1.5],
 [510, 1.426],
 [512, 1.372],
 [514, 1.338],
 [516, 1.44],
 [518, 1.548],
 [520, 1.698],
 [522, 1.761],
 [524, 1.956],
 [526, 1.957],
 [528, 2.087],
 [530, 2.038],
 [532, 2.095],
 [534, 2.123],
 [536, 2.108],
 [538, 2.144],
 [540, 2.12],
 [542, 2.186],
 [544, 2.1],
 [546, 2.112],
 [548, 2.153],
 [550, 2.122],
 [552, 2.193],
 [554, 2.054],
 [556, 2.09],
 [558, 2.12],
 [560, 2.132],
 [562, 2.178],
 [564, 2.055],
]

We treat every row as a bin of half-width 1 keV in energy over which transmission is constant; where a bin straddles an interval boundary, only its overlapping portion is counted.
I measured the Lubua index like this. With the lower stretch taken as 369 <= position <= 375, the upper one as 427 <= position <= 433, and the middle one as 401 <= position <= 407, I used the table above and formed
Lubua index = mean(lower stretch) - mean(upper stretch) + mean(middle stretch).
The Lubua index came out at 2.20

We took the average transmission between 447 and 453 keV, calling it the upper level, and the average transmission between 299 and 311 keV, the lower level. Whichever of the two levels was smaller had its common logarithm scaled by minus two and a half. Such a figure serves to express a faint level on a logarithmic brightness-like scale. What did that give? -0.839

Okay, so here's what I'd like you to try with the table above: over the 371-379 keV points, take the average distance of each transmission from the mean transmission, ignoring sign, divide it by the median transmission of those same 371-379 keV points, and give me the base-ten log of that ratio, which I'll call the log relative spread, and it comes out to -1.92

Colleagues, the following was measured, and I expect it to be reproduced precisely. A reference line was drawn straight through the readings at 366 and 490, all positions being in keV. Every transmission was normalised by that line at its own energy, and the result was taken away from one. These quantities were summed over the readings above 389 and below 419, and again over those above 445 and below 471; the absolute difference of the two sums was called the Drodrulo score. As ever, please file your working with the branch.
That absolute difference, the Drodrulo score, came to 0.37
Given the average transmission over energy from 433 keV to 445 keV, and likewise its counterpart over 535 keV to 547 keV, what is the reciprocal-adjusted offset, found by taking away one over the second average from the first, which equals 1.74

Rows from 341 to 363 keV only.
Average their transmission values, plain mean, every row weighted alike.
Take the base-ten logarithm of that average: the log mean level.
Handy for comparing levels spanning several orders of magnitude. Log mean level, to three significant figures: 0.345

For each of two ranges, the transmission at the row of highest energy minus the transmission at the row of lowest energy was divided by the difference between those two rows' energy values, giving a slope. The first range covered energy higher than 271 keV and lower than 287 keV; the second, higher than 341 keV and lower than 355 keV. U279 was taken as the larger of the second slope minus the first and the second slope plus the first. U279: 0.004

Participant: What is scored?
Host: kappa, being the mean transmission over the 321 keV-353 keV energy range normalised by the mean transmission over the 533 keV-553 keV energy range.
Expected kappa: 1.028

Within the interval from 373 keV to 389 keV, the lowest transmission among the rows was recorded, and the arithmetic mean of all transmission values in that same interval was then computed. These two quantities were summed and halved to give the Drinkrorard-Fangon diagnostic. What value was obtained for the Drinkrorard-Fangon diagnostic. 2.20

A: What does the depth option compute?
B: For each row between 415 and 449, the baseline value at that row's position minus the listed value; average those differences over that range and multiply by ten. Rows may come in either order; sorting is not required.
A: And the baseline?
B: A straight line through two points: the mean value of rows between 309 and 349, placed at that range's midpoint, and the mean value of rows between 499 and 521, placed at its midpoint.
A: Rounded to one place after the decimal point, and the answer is -3.6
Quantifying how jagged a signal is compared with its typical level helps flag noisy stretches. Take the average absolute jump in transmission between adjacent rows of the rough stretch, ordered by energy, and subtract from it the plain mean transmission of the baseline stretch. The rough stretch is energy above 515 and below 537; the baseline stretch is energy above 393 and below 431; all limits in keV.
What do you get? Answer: -2.15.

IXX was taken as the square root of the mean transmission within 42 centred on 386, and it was 1.49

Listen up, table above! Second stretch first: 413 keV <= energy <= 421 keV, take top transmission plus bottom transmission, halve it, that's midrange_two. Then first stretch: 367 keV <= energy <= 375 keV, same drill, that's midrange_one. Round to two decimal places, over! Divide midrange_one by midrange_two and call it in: 0.99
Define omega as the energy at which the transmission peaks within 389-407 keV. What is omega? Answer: 394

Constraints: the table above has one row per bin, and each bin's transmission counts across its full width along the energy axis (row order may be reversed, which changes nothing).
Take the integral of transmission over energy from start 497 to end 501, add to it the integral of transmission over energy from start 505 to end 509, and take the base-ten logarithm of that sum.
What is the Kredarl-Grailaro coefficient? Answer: 1.16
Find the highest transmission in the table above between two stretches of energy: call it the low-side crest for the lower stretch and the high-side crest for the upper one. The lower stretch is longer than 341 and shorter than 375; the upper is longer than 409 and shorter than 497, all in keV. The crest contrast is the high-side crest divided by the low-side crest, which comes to 1.01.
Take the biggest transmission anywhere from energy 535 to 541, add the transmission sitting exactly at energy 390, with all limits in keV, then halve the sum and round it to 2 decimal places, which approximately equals 2.16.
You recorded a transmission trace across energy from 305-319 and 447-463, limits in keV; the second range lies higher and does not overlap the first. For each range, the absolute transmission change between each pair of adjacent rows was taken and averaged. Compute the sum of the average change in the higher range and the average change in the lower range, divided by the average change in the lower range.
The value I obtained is 1.8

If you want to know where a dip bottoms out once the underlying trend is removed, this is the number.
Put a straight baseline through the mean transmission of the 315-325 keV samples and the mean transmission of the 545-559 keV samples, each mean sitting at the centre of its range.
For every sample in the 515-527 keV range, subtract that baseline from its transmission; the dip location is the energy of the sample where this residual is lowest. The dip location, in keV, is 516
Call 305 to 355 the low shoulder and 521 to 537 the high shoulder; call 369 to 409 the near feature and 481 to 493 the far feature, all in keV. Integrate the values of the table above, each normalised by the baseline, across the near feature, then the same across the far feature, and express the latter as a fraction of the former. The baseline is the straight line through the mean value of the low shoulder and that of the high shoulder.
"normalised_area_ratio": 0.3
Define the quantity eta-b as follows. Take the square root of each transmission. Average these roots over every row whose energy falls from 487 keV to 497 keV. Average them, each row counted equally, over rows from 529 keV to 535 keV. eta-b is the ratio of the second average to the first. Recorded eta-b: 0.992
